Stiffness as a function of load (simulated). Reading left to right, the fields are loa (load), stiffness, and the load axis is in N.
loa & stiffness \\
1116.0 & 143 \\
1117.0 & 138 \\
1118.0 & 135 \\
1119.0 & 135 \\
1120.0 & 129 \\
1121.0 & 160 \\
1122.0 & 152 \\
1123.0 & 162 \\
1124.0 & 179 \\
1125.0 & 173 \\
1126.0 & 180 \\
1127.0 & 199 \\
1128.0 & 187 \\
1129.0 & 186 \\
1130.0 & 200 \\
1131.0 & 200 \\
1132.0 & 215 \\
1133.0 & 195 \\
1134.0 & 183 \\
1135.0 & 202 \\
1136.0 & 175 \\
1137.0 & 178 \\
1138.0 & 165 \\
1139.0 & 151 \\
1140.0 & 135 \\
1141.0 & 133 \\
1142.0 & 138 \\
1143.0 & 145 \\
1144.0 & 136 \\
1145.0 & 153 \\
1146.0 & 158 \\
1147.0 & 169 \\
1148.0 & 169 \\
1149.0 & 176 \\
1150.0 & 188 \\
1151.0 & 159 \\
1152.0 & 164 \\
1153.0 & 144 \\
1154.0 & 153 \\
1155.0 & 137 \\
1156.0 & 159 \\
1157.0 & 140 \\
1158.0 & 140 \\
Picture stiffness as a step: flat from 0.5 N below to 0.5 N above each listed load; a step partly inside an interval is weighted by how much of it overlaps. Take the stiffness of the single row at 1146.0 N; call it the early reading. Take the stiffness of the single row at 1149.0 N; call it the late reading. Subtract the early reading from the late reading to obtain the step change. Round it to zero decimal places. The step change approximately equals 18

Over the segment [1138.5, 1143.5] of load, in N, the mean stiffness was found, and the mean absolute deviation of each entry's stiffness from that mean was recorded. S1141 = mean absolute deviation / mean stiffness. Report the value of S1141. 0.043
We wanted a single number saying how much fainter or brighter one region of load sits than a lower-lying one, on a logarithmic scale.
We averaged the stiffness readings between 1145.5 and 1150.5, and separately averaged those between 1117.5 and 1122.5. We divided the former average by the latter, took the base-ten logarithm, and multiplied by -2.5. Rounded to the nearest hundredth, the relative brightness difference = -0.21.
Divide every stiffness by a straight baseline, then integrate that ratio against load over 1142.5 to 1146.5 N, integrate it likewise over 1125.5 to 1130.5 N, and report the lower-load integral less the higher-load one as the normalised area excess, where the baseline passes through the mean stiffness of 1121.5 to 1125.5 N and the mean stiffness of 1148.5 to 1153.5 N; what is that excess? 2.2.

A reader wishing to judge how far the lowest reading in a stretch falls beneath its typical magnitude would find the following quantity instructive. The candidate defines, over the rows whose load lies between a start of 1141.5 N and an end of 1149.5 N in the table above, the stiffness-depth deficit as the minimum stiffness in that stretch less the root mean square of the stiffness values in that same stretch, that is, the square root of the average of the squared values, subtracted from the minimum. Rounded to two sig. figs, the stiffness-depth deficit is -20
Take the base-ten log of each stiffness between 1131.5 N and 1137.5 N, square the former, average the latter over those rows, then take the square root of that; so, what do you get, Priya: 2.28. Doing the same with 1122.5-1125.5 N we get 2.23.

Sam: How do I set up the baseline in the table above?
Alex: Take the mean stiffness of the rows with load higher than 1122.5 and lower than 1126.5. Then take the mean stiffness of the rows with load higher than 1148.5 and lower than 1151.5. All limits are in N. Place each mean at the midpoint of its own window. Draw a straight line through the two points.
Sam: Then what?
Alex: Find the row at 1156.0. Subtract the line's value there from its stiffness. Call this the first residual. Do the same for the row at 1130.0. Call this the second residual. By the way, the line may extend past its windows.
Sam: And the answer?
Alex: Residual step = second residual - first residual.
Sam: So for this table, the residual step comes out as 42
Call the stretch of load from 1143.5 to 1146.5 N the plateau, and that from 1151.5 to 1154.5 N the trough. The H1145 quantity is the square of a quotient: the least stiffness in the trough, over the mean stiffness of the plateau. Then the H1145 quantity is 0.93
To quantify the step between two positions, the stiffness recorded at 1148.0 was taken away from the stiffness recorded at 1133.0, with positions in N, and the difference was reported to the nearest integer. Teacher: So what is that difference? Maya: 26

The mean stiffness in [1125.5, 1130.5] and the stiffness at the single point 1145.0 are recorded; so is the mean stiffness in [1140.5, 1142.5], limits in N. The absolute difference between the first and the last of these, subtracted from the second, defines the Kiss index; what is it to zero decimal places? 98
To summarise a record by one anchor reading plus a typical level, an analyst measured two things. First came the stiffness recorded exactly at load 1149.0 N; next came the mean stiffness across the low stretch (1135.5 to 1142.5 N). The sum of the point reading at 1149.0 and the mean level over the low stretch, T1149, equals 330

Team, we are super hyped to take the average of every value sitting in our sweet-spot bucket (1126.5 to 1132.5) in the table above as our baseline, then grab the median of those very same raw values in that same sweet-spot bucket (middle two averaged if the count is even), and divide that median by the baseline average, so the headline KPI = 1.008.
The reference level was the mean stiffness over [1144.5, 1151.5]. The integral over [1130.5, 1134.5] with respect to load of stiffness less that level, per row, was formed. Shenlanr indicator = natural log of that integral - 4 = 0.8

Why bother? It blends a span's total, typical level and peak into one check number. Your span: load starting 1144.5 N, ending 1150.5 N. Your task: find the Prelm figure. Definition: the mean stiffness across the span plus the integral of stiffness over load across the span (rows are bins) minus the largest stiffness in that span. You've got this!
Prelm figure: 994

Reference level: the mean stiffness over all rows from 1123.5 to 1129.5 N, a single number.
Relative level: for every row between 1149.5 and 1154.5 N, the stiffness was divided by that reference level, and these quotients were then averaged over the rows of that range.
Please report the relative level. 0.88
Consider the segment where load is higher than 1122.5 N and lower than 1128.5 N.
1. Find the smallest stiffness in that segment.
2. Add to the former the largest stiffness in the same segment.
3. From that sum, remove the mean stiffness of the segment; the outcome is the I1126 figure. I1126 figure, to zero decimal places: 181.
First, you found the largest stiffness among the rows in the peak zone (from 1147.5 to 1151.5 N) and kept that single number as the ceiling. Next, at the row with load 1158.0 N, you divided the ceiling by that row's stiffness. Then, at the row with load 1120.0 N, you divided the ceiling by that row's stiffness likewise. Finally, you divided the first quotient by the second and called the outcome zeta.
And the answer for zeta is 0.92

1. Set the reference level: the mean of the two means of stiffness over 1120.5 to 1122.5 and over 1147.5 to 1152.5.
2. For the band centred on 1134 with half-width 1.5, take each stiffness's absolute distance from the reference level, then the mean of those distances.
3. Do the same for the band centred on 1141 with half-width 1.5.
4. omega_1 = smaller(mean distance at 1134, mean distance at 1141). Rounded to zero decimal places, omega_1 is 28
